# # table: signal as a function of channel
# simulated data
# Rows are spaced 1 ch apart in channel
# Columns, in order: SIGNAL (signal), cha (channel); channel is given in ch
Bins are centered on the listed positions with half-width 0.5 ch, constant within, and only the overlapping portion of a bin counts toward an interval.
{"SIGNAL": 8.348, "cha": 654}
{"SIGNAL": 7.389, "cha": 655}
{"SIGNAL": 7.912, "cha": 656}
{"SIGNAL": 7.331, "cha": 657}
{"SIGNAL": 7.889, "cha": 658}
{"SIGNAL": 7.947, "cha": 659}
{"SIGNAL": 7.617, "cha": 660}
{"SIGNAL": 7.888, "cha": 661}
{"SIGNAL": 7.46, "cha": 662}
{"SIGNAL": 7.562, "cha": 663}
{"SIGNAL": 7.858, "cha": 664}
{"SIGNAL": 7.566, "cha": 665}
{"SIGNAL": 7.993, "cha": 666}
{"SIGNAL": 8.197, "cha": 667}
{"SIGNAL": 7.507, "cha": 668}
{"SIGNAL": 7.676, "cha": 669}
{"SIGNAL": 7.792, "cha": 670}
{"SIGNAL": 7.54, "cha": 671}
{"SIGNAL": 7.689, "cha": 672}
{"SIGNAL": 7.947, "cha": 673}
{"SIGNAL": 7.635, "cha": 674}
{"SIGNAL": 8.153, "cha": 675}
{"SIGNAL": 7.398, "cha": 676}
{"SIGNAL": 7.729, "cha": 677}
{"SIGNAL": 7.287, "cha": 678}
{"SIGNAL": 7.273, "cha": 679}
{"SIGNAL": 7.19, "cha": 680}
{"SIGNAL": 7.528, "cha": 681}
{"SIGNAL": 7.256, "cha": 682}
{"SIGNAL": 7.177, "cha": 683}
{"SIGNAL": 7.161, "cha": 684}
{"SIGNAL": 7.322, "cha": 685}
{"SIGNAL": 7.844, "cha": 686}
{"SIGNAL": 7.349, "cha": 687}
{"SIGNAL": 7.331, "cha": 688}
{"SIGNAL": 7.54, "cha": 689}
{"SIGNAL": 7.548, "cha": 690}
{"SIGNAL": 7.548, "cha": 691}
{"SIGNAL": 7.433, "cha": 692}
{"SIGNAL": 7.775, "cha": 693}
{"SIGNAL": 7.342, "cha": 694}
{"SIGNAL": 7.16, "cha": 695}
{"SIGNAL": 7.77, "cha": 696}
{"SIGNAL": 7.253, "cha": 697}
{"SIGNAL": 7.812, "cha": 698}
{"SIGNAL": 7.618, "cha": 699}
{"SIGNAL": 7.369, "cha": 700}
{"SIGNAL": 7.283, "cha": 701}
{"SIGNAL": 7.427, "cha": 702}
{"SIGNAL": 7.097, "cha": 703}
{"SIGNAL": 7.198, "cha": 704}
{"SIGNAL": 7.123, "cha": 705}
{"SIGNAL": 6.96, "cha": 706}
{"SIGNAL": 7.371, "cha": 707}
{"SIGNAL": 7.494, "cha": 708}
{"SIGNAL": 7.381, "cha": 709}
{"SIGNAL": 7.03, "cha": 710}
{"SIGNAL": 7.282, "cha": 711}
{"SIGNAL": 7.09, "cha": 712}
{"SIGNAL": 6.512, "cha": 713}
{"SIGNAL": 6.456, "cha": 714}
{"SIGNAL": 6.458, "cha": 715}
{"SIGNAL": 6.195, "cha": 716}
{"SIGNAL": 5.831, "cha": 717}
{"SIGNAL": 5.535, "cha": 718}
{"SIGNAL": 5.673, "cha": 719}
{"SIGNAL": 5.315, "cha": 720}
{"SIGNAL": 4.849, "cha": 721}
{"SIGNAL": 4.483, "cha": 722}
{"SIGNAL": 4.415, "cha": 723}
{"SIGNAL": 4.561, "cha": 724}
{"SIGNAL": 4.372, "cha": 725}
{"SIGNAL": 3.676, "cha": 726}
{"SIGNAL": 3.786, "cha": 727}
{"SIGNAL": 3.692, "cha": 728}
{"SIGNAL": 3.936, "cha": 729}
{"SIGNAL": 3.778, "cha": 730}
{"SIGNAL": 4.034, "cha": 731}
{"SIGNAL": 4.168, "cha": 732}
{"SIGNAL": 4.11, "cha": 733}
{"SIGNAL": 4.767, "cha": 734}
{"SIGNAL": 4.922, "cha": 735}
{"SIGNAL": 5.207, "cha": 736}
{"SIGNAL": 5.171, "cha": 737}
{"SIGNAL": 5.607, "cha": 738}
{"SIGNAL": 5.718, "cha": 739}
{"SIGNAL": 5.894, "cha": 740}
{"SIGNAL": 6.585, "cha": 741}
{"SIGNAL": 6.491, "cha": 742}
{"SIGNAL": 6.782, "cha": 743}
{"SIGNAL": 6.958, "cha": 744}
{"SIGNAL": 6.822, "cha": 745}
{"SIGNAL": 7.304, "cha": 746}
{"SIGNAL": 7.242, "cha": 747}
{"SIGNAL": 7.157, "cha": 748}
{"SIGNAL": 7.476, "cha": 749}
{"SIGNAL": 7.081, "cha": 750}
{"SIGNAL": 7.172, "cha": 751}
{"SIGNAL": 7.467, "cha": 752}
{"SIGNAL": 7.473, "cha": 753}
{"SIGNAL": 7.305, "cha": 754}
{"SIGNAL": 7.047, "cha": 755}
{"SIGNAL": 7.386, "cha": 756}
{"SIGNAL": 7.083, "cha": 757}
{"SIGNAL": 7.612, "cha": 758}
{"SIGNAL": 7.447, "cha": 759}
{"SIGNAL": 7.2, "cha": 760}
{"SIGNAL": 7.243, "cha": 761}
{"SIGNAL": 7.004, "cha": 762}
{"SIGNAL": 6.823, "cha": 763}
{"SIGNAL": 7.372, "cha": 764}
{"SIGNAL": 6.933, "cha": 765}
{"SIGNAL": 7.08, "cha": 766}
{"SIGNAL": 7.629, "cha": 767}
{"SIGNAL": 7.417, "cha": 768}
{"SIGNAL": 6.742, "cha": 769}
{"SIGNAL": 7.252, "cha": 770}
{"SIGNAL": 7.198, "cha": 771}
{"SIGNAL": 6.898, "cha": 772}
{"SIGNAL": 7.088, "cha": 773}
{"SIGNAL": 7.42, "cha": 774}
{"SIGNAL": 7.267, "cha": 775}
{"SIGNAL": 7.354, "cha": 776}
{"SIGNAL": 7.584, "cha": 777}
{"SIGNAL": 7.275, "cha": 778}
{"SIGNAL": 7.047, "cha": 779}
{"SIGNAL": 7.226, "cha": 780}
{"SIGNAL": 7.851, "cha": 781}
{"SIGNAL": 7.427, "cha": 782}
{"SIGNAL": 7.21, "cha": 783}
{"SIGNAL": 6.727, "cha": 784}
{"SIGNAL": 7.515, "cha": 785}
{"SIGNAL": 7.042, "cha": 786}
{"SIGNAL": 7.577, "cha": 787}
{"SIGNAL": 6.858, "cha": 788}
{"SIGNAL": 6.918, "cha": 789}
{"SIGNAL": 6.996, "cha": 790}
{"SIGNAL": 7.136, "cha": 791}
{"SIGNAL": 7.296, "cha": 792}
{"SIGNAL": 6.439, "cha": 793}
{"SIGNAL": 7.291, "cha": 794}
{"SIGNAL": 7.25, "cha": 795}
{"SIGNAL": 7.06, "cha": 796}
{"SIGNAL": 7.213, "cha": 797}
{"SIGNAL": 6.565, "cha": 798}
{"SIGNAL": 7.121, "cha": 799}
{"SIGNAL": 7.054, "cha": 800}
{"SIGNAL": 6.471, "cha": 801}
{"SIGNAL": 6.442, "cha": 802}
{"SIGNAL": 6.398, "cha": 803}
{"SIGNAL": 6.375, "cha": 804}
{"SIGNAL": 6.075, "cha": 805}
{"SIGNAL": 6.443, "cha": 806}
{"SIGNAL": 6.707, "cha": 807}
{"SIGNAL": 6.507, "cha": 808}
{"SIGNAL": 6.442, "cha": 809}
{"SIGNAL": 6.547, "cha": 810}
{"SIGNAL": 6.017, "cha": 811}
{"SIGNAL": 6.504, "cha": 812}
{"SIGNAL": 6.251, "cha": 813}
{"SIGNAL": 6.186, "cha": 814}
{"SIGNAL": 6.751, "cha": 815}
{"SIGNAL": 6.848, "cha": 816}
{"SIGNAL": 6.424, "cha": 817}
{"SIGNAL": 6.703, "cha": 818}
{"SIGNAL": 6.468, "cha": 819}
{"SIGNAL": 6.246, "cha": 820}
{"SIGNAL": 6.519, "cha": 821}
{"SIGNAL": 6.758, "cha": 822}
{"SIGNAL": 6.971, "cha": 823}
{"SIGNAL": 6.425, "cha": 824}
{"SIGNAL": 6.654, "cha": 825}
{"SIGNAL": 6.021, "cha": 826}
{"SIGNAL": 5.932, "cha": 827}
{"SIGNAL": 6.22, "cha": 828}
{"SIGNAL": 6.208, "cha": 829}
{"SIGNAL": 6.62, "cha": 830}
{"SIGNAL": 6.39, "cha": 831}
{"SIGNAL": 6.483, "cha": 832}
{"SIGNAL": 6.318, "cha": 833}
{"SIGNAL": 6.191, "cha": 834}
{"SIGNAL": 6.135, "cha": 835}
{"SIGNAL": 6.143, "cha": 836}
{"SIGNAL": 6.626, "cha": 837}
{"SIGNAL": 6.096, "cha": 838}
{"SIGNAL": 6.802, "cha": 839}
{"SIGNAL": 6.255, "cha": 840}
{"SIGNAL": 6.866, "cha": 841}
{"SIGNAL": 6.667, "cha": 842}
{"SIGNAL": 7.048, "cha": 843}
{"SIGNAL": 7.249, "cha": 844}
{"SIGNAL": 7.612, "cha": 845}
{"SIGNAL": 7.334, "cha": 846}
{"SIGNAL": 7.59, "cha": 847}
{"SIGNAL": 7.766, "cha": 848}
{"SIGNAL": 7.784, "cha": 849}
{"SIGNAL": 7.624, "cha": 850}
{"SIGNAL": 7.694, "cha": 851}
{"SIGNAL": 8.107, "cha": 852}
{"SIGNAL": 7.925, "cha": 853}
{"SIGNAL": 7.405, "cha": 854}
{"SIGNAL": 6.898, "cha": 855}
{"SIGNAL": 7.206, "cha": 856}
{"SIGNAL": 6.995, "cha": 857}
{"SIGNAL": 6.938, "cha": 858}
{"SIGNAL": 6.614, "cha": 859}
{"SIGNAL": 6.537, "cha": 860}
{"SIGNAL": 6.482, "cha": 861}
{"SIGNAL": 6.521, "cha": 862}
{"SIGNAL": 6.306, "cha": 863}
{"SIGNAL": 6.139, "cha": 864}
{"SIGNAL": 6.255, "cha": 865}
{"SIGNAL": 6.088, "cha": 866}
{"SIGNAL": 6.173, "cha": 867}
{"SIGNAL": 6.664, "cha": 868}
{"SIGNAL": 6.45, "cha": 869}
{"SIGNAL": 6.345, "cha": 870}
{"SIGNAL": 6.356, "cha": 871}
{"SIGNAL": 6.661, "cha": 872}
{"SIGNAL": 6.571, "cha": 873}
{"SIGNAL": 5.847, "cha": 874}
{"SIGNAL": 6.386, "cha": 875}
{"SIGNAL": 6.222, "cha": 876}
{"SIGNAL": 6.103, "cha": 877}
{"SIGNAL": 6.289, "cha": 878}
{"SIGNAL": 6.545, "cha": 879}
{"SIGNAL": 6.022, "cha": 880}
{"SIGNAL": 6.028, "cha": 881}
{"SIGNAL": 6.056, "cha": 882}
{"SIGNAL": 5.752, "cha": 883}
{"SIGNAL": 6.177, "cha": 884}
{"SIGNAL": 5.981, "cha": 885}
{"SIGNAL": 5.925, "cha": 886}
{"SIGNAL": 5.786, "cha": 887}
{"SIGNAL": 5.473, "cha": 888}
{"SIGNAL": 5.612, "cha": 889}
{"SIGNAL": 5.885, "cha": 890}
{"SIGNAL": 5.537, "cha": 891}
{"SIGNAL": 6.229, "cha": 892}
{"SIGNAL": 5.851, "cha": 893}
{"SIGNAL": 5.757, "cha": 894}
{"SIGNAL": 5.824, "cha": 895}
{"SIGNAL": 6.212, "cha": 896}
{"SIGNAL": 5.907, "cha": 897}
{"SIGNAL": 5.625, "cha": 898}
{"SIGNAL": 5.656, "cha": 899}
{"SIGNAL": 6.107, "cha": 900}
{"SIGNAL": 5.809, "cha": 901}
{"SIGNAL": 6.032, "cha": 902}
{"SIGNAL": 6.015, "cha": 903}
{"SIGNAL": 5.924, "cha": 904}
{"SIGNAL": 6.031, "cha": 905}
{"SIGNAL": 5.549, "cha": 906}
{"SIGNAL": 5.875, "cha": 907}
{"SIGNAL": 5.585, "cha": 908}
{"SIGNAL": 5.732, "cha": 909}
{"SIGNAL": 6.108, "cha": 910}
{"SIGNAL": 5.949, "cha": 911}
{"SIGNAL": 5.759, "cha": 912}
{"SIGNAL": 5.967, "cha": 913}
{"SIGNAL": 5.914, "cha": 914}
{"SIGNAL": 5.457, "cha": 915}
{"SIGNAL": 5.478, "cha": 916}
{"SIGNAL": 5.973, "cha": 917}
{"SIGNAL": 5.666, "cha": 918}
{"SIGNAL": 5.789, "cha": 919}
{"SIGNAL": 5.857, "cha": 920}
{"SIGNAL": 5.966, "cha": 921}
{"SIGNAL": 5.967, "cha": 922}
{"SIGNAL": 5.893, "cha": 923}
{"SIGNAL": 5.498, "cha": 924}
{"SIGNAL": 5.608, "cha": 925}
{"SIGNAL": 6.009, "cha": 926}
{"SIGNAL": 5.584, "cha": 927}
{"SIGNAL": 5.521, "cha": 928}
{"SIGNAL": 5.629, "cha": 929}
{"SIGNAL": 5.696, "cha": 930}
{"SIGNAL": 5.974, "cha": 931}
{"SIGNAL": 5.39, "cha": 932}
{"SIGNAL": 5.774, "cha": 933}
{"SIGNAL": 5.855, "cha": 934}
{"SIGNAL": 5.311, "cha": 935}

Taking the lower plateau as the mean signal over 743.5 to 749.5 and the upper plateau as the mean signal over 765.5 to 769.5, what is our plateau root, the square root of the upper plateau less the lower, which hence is 0.24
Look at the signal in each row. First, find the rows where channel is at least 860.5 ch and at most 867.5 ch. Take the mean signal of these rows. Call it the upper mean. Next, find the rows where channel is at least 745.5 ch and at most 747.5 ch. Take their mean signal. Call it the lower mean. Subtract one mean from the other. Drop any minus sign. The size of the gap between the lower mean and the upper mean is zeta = 1.0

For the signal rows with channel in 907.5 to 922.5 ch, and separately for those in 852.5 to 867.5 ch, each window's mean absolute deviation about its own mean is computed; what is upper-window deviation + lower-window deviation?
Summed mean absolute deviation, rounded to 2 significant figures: 0.58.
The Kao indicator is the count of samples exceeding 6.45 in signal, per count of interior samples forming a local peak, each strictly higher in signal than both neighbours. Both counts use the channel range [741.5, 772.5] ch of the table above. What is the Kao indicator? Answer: 3.1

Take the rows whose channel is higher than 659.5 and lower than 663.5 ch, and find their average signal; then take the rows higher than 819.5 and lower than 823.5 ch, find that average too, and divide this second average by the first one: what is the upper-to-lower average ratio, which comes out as 0.87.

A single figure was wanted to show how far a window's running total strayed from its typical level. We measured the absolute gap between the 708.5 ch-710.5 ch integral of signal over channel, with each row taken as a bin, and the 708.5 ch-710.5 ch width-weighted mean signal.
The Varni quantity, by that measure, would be 7.2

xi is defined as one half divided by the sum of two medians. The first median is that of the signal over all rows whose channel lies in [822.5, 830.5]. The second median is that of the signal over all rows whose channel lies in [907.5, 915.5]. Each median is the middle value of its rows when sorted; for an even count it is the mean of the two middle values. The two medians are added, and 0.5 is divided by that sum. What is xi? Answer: 0.0411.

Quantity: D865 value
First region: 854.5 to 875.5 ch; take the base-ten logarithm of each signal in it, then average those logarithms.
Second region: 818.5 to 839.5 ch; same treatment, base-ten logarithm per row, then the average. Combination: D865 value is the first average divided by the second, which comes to 1.01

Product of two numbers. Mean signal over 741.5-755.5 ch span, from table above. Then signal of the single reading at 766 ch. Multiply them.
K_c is 50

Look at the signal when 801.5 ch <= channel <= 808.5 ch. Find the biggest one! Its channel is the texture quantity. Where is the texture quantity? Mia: 807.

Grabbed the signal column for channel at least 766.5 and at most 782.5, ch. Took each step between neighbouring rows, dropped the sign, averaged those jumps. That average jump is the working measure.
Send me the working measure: 0.30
